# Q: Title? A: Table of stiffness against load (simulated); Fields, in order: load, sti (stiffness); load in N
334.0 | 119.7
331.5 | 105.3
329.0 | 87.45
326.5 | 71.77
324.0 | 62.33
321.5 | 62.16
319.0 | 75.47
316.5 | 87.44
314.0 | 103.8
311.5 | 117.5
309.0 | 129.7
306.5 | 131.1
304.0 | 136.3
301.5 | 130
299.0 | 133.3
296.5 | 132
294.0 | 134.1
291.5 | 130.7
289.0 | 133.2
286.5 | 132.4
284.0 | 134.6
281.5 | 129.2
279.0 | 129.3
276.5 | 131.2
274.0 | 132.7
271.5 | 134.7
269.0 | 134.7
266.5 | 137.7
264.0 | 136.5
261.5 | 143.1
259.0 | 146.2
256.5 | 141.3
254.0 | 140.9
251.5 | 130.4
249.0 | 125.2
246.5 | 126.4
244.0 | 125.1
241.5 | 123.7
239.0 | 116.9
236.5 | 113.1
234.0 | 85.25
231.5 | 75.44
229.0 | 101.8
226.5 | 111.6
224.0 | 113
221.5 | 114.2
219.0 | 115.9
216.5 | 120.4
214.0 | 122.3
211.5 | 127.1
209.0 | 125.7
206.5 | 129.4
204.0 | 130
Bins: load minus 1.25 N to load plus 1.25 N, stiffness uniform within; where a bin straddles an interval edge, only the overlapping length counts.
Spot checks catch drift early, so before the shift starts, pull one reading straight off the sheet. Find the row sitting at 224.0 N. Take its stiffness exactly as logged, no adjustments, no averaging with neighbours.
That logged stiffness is 113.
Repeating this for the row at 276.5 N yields 131.2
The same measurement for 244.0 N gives 125.1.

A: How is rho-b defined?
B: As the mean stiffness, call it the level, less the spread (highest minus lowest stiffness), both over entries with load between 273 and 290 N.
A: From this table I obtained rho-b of 126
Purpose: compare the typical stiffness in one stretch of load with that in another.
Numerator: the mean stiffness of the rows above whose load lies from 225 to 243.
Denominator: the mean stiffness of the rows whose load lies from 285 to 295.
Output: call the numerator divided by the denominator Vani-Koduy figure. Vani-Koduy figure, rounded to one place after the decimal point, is 0.8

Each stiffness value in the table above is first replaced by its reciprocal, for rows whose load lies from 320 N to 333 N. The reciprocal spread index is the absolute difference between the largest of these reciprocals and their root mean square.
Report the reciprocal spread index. 0.0024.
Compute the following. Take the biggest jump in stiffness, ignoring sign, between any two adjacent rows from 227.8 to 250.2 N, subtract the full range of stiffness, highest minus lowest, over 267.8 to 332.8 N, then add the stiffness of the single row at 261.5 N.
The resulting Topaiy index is 97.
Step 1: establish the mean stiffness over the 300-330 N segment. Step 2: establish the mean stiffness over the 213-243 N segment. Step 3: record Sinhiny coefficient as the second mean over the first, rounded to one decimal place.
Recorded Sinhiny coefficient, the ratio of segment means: 1.1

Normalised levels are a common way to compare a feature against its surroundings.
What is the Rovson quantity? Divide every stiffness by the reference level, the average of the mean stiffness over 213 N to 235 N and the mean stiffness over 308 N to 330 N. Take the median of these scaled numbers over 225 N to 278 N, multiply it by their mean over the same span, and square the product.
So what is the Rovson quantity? 2.9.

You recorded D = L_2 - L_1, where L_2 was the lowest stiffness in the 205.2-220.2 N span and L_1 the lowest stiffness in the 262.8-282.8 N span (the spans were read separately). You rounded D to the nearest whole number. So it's -13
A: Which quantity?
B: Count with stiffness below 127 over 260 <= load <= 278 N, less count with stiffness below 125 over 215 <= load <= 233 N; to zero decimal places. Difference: -7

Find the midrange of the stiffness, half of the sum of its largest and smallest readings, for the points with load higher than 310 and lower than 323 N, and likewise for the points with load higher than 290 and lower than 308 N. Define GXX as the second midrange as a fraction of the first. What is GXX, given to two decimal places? 1.48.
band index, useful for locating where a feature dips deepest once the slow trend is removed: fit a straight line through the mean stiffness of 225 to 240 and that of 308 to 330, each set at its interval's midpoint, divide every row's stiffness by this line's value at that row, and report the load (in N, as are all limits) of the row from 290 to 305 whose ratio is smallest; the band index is 291.5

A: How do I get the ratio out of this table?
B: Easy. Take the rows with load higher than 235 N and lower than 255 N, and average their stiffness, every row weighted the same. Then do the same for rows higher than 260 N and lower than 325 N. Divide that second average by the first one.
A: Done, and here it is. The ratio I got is 0.98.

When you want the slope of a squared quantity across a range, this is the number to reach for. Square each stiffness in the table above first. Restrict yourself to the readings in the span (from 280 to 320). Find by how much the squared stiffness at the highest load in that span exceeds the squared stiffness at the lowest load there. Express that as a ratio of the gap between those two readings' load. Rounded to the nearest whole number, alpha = -293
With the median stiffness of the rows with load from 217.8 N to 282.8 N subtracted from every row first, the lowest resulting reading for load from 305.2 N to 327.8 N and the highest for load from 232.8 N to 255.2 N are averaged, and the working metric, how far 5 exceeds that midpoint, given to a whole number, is 31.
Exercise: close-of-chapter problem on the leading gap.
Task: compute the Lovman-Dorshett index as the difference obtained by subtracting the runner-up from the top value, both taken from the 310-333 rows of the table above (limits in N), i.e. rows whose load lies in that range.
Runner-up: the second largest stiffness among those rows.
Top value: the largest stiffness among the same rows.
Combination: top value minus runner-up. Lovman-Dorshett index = 12.2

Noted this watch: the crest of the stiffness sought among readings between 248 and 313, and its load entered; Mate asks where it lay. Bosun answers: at 259.0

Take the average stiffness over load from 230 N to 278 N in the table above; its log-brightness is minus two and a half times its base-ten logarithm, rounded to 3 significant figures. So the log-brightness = -5.25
